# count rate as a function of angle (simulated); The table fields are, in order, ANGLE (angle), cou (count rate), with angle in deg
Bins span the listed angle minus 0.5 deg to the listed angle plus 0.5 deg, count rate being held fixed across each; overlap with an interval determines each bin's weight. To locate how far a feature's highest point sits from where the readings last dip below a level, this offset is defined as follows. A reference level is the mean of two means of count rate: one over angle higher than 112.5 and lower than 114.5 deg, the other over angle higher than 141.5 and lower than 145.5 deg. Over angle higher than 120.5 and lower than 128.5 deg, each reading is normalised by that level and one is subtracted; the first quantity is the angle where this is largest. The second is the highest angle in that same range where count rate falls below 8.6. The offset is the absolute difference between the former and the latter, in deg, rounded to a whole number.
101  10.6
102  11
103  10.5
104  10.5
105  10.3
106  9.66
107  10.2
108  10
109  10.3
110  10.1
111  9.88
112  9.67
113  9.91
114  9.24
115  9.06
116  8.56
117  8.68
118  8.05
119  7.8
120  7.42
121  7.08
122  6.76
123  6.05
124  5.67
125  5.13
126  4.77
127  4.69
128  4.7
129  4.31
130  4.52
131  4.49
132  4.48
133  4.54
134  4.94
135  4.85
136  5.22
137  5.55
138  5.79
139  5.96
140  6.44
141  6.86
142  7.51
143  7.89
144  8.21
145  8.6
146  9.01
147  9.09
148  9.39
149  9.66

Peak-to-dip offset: 7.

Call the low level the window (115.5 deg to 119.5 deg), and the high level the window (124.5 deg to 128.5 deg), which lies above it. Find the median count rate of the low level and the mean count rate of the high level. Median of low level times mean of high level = 40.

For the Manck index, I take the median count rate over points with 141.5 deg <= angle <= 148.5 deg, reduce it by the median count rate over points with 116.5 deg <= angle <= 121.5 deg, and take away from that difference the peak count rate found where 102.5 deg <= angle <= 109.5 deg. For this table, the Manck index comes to -9.7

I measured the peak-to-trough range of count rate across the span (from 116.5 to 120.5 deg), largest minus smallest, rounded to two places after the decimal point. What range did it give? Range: 1.26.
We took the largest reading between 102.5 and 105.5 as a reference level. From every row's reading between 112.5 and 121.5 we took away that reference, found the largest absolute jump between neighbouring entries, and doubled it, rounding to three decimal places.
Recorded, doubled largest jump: 1.340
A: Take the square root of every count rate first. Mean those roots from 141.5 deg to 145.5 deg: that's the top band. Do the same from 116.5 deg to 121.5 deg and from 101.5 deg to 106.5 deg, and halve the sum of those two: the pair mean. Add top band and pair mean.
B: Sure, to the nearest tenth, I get 5.8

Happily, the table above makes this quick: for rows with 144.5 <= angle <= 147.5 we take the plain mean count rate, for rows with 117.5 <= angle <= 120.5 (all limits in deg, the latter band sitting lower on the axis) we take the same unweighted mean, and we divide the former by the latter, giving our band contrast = 1.1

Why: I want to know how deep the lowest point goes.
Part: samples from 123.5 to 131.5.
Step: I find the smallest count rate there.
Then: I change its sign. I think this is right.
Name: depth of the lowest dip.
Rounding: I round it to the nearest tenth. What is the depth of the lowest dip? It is -4.3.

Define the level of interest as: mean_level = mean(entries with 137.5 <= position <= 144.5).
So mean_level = 7.0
